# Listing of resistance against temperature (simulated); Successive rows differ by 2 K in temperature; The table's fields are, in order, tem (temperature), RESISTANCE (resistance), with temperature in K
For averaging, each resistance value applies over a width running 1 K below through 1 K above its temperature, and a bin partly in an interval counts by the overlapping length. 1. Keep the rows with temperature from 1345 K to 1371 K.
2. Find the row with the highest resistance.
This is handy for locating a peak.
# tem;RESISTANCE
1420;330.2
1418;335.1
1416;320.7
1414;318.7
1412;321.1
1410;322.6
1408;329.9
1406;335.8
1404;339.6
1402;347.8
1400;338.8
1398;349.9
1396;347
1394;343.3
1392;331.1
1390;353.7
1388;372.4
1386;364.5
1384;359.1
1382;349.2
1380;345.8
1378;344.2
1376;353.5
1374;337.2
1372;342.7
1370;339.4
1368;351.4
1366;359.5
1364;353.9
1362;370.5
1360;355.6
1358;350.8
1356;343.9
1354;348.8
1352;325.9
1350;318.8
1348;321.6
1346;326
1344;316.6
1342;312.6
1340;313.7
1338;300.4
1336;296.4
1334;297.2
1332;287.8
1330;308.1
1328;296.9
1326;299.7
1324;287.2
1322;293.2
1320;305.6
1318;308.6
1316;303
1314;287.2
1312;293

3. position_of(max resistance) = 1362 K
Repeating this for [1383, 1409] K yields 1388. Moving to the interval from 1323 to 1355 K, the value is 1354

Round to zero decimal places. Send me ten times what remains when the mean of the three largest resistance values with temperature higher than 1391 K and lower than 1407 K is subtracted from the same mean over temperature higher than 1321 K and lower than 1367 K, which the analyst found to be 136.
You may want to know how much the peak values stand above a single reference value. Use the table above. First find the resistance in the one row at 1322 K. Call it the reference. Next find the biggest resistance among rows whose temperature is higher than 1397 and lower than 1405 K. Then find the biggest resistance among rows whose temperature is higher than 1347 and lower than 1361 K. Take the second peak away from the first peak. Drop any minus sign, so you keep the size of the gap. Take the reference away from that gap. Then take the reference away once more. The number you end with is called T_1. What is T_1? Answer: -581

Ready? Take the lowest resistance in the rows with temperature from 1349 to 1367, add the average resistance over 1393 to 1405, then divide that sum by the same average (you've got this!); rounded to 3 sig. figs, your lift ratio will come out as 1.93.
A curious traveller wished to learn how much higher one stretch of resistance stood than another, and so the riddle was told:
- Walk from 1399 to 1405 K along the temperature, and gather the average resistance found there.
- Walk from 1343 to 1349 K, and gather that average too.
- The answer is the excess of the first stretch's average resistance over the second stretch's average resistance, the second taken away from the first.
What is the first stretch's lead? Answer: 21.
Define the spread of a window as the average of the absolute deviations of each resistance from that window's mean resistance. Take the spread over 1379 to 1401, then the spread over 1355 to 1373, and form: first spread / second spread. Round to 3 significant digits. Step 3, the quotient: 1.24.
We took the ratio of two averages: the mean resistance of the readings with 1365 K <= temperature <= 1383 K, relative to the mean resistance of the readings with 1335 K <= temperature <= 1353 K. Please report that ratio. 1.10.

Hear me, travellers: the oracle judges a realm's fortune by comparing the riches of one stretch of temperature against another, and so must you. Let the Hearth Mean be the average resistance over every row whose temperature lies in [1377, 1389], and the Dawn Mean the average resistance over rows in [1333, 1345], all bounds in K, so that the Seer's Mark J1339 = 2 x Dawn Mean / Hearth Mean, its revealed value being 1.72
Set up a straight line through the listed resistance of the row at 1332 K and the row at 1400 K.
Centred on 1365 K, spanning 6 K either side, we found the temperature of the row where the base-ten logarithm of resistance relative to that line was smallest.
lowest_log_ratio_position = 1370 K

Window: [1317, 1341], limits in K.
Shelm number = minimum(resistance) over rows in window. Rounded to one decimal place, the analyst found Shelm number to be 287.2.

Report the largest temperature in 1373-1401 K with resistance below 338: 1392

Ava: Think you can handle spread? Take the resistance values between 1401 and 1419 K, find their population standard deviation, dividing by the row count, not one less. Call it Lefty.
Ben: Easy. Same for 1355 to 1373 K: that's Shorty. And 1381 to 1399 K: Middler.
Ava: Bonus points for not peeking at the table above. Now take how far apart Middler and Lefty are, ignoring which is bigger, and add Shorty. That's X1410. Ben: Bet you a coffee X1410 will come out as 10.9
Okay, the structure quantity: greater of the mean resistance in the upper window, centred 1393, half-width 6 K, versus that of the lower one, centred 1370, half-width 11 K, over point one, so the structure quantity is 3503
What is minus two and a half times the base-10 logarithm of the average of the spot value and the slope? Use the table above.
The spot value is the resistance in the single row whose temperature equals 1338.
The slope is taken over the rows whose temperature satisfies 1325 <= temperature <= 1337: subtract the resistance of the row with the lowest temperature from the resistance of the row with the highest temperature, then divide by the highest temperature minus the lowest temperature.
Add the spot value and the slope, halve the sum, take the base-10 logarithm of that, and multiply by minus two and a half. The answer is -5.44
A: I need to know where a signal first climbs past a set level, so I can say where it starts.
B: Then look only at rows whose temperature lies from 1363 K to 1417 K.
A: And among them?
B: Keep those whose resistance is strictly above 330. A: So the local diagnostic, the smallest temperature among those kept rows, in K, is 1364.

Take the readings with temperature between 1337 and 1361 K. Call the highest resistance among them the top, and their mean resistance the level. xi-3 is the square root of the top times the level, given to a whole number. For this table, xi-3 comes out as 341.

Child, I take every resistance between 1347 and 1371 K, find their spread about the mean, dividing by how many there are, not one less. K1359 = 15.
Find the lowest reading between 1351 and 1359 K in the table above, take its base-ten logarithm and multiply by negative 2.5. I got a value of -6.28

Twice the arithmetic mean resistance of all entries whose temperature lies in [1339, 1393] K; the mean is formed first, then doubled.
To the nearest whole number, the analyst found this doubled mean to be 686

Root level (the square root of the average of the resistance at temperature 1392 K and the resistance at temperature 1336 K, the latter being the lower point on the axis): 17.7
